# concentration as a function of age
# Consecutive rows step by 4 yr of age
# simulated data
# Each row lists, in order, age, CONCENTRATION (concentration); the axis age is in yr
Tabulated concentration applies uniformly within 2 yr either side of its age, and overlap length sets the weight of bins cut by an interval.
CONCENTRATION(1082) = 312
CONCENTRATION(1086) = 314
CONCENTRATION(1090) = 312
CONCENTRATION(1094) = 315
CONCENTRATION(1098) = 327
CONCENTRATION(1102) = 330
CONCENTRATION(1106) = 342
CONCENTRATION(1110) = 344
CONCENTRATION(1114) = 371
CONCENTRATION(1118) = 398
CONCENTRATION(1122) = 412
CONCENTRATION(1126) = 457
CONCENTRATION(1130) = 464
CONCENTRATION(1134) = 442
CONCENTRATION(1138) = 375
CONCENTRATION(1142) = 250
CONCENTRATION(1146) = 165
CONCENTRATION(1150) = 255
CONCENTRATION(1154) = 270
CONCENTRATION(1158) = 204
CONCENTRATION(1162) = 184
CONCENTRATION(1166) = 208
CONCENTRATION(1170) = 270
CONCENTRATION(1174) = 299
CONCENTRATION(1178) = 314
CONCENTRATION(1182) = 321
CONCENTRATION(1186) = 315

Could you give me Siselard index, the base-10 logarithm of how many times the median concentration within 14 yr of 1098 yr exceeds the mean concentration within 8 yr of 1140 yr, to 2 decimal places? 0.03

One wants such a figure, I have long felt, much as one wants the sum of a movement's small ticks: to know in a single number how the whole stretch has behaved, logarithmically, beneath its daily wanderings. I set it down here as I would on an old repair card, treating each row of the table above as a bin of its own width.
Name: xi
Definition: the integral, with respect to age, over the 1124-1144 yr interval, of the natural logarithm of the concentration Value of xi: 119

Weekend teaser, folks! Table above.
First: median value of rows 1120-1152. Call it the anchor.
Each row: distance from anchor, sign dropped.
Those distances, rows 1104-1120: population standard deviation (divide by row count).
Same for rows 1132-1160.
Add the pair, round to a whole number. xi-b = 88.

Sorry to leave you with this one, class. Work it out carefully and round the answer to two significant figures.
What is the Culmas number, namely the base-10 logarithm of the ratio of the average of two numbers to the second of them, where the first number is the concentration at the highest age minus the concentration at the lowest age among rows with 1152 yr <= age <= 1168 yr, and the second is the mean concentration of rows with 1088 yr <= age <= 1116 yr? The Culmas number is -0.39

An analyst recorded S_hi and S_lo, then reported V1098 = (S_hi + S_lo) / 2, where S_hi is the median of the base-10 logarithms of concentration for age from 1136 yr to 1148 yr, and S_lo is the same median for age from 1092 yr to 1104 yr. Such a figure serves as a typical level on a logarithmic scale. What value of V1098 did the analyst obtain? 2.46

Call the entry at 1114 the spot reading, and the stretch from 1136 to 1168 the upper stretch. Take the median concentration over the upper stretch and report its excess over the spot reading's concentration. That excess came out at -142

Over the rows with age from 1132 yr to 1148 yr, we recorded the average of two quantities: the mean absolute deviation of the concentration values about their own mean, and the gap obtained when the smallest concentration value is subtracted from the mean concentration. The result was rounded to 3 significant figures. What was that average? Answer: 122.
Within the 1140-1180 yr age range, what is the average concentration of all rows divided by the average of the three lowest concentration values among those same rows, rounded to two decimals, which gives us 1.31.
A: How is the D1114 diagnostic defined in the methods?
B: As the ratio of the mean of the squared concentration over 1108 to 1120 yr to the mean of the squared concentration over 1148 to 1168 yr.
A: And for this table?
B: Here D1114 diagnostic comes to 2.7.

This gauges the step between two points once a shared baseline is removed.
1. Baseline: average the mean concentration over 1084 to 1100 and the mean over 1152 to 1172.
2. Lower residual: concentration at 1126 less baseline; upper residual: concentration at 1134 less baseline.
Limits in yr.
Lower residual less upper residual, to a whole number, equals 15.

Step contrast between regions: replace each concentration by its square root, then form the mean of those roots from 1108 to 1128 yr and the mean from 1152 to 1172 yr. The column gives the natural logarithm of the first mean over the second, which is 0.28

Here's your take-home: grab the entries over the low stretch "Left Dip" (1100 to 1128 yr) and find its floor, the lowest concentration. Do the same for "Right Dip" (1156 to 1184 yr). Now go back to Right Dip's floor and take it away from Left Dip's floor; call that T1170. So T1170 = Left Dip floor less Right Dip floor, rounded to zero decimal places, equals 146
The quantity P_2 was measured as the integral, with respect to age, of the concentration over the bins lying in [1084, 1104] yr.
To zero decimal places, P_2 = 6392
